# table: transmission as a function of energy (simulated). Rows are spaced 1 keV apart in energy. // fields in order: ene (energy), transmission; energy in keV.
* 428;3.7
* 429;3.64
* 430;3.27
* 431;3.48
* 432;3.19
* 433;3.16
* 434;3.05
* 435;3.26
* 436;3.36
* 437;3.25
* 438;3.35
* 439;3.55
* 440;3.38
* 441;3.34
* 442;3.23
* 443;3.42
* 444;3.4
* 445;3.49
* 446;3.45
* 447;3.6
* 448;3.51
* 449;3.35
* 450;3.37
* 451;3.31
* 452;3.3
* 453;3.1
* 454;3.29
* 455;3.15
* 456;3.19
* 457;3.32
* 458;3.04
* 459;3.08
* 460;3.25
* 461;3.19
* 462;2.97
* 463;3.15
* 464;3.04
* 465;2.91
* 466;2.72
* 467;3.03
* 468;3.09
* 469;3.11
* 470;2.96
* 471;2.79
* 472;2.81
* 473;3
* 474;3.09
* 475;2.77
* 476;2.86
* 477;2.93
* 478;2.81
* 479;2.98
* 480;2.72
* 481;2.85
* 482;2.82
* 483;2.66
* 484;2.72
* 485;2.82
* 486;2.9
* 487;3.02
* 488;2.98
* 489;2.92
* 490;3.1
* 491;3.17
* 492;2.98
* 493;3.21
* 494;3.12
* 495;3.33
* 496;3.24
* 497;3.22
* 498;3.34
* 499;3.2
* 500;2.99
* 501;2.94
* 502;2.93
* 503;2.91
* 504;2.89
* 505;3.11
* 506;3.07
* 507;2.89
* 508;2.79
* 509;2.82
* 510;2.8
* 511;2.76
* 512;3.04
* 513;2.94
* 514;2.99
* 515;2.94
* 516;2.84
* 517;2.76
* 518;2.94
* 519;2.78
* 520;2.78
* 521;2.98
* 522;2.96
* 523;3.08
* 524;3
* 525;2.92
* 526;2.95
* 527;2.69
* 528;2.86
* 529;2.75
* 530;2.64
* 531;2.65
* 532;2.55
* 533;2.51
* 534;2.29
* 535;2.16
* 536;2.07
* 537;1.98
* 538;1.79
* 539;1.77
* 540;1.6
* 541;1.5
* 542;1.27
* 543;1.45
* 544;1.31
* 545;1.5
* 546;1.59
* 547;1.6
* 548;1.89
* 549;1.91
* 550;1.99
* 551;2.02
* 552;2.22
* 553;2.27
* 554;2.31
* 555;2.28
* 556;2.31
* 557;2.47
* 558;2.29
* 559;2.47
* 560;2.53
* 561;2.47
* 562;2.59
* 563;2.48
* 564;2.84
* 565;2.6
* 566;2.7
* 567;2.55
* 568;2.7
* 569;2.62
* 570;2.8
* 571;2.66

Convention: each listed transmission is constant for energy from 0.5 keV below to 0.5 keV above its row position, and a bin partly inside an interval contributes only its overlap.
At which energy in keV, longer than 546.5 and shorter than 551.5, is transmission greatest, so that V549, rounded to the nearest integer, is 551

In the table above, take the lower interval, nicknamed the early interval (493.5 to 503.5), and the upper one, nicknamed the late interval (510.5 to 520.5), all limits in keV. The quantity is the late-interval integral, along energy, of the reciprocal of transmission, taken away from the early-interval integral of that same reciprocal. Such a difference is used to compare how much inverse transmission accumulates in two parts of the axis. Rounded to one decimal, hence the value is -0.3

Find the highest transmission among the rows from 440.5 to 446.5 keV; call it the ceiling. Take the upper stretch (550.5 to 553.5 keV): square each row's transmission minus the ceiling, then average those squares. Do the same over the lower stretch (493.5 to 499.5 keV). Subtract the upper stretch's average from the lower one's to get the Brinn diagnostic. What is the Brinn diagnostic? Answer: -1.7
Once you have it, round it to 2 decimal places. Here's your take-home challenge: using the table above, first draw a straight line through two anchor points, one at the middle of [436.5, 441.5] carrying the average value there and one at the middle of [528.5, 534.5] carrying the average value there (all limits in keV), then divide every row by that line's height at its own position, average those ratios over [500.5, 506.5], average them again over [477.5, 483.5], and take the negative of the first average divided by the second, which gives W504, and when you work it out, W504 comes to -1.14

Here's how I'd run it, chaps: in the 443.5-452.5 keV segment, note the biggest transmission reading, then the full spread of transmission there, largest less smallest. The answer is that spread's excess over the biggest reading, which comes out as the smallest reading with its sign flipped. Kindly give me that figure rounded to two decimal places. -3.30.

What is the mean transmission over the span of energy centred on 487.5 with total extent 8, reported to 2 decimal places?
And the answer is 2.95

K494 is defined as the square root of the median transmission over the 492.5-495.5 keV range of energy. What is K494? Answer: 1.79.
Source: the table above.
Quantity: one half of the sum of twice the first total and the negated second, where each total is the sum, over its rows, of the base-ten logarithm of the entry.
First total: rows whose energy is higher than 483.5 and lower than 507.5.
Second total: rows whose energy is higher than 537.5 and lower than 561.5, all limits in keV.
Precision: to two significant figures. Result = 8.2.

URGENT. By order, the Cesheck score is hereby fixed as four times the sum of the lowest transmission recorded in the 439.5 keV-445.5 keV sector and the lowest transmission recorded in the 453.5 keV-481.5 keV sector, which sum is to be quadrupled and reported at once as 23.8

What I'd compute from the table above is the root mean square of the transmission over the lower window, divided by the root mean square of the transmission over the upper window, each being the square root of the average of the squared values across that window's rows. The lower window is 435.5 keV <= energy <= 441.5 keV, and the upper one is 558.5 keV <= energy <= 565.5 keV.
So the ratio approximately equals 1.31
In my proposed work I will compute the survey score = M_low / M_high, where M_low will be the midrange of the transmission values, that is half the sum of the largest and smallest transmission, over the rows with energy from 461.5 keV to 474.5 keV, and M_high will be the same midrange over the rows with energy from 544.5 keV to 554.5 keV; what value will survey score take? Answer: 1.5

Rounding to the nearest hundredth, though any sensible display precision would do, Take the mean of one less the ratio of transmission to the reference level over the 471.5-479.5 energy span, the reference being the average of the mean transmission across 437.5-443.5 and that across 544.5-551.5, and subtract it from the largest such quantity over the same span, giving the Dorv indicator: 0.05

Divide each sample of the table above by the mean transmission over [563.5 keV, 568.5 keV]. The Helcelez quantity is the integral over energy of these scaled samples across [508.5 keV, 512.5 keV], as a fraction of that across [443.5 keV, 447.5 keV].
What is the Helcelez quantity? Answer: 0.819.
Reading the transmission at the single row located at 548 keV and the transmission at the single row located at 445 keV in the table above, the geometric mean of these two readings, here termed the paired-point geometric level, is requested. 2.57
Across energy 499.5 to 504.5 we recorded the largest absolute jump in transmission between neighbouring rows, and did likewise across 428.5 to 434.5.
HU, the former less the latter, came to -0.32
